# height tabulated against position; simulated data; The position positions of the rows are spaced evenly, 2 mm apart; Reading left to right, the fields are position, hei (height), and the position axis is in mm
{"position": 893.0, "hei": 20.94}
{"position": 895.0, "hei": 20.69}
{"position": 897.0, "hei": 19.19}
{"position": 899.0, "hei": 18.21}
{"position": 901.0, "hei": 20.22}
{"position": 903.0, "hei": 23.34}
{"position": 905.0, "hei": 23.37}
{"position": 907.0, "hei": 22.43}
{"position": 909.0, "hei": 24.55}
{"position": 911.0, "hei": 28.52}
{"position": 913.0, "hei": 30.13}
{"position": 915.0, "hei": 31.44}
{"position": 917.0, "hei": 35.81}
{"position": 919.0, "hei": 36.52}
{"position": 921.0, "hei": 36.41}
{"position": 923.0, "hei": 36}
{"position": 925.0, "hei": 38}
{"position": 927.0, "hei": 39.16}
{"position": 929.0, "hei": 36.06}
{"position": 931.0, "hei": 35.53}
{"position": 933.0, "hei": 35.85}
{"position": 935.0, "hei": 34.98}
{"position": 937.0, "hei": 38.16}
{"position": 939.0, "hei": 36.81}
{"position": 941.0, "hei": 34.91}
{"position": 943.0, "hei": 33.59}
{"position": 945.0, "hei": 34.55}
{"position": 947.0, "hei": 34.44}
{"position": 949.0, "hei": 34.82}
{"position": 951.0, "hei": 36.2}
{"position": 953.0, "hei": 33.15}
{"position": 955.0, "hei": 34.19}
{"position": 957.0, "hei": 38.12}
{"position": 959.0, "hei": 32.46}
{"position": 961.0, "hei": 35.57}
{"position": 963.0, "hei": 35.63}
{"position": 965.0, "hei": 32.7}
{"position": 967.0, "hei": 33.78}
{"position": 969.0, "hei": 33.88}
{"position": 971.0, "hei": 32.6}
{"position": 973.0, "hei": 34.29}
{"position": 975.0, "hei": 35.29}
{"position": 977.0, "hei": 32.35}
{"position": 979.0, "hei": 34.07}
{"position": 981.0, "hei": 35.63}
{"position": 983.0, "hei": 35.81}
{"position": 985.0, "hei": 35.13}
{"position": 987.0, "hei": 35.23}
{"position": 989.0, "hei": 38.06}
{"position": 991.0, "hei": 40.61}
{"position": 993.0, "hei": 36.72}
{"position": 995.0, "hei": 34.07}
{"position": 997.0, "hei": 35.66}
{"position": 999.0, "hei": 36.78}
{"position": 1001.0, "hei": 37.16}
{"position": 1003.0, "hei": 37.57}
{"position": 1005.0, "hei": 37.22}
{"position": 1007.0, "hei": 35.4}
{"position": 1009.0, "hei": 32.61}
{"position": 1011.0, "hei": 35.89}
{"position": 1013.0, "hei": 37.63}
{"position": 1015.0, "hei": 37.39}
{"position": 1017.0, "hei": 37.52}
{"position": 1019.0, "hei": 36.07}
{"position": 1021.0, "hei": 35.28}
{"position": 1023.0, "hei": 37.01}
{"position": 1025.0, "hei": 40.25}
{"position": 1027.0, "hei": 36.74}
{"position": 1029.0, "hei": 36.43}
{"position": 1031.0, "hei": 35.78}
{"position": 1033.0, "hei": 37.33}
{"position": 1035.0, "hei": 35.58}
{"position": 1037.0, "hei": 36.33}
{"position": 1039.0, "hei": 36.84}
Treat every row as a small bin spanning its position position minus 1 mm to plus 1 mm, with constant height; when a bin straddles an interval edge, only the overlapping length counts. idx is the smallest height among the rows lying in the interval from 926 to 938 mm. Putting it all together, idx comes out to 34.98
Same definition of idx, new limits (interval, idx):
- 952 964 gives 32.46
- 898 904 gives 18.21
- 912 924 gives 30.13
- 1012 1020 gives 36.07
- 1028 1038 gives 35.58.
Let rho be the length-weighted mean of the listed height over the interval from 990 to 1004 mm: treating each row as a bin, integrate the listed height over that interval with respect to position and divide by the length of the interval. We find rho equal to 36.9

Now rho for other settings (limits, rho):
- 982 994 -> 36.9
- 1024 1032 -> 37.3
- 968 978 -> 33.7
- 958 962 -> 34.0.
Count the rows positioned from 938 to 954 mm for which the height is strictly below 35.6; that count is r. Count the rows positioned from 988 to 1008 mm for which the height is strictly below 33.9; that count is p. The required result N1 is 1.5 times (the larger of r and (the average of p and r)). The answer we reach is 9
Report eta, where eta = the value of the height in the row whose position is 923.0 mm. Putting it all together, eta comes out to 36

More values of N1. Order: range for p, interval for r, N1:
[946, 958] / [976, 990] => 6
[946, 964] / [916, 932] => 2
